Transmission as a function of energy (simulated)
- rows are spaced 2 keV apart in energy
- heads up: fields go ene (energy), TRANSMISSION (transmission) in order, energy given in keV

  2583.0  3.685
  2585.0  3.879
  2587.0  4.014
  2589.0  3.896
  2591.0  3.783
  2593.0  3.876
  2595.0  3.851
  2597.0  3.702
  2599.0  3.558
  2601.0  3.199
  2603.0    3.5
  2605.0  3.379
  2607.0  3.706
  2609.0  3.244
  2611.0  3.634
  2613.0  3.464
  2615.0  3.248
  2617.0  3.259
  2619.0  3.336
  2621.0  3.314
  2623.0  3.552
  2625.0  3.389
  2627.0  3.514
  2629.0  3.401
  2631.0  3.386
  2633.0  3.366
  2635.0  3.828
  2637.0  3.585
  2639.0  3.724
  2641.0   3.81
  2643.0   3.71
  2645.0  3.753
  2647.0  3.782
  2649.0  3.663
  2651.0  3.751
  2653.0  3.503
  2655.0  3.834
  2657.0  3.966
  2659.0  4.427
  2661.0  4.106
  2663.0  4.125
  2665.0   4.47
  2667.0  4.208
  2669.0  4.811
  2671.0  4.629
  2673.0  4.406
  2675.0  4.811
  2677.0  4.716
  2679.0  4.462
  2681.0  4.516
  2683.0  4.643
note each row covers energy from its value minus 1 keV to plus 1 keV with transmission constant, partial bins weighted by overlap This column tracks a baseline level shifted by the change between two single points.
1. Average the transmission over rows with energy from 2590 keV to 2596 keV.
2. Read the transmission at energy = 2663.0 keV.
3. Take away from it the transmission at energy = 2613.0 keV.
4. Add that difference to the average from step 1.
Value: 4.5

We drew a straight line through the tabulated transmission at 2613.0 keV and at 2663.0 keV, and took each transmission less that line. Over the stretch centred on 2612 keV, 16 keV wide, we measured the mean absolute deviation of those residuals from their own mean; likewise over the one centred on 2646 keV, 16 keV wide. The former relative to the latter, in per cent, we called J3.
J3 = 169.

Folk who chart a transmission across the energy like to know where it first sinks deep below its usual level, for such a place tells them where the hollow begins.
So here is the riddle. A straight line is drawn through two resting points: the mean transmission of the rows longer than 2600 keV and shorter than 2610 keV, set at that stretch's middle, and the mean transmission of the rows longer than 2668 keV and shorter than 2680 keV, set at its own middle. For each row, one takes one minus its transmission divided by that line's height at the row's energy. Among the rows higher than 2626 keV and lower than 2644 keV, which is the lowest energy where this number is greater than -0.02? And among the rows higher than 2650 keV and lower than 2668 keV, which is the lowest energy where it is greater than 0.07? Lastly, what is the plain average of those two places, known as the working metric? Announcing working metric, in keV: 2639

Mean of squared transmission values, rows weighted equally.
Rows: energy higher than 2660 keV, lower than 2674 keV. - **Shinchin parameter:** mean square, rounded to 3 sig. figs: 19.4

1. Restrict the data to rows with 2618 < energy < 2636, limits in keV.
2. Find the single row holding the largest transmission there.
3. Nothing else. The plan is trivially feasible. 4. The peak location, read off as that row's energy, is 2635.0 keV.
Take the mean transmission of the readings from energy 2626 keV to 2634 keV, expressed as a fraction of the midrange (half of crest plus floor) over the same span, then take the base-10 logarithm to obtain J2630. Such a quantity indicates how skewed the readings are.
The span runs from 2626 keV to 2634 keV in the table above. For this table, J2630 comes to -0.003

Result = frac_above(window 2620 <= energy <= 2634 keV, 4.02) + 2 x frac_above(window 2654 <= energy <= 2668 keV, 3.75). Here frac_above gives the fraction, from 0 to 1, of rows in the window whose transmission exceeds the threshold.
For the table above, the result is 2.0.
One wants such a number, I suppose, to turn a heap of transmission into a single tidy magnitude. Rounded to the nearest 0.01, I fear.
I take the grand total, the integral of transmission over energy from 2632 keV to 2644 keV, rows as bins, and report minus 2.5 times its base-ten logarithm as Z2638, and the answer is -4.11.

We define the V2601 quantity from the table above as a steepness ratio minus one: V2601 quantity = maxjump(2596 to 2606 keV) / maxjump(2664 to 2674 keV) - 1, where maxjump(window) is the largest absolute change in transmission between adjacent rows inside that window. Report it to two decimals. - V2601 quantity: -0.40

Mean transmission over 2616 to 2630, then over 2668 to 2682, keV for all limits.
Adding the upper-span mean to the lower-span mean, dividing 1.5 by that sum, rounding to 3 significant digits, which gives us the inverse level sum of 0.187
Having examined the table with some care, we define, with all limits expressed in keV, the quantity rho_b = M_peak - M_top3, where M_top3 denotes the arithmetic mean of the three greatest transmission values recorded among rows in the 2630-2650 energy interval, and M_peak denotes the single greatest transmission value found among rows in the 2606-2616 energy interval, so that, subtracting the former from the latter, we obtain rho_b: -0.1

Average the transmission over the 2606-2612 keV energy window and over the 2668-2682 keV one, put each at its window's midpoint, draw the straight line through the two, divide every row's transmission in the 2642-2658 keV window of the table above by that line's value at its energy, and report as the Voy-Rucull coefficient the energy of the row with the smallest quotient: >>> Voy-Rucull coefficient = 2653.0 keV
